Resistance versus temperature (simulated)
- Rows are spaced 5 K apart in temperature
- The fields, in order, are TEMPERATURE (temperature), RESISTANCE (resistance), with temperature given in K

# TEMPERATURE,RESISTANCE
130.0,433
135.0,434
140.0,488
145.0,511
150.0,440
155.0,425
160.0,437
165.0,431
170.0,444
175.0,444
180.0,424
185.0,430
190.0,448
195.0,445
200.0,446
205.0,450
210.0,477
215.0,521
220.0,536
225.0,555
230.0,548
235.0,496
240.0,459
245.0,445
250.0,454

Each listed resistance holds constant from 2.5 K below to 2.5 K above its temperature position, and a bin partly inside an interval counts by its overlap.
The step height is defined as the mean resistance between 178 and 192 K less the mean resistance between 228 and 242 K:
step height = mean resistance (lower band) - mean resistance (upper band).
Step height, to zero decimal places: -67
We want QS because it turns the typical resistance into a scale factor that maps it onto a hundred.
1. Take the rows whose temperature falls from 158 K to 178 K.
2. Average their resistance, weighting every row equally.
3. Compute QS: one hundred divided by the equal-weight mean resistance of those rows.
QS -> 0.228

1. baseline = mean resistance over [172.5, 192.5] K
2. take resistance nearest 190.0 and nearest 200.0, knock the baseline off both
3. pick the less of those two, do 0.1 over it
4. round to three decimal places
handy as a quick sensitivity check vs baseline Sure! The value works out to 0.011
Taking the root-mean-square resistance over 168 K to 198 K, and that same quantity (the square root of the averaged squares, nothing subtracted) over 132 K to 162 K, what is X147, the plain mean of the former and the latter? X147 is 448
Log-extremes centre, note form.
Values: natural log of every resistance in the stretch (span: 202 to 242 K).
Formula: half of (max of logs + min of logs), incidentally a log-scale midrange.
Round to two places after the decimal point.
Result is 6.21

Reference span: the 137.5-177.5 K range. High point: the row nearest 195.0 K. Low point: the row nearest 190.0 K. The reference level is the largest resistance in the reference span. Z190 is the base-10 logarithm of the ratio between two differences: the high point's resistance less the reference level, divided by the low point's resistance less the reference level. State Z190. 0.02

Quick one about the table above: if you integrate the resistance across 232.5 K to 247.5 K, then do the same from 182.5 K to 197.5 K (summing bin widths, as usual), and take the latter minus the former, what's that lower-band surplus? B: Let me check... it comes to -385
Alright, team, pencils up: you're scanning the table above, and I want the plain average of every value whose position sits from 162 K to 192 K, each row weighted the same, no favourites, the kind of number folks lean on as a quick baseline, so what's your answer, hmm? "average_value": 437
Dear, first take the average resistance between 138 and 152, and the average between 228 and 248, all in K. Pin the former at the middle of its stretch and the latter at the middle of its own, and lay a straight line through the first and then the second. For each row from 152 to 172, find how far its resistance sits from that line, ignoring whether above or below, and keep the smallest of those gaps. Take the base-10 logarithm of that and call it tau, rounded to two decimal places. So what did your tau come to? 1.58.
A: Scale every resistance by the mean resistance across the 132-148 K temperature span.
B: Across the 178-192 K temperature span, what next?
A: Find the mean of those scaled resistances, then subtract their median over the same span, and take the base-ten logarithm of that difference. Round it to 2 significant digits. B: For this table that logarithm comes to -2.1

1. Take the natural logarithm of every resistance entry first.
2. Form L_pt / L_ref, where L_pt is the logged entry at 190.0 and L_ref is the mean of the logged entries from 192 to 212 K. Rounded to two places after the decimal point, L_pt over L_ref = 1.00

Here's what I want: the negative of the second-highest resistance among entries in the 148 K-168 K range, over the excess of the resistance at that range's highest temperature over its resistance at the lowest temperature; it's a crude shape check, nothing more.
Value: 49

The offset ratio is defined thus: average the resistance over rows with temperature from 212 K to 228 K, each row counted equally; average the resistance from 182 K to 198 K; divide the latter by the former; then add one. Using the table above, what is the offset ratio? 1.82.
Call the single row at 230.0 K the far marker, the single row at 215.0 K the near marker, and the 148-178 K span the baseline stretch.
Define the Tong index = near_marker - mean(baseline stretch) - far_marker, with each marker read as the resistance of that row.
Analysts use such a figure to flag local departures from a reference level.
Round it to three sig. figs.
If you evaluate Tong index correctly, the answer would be -464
